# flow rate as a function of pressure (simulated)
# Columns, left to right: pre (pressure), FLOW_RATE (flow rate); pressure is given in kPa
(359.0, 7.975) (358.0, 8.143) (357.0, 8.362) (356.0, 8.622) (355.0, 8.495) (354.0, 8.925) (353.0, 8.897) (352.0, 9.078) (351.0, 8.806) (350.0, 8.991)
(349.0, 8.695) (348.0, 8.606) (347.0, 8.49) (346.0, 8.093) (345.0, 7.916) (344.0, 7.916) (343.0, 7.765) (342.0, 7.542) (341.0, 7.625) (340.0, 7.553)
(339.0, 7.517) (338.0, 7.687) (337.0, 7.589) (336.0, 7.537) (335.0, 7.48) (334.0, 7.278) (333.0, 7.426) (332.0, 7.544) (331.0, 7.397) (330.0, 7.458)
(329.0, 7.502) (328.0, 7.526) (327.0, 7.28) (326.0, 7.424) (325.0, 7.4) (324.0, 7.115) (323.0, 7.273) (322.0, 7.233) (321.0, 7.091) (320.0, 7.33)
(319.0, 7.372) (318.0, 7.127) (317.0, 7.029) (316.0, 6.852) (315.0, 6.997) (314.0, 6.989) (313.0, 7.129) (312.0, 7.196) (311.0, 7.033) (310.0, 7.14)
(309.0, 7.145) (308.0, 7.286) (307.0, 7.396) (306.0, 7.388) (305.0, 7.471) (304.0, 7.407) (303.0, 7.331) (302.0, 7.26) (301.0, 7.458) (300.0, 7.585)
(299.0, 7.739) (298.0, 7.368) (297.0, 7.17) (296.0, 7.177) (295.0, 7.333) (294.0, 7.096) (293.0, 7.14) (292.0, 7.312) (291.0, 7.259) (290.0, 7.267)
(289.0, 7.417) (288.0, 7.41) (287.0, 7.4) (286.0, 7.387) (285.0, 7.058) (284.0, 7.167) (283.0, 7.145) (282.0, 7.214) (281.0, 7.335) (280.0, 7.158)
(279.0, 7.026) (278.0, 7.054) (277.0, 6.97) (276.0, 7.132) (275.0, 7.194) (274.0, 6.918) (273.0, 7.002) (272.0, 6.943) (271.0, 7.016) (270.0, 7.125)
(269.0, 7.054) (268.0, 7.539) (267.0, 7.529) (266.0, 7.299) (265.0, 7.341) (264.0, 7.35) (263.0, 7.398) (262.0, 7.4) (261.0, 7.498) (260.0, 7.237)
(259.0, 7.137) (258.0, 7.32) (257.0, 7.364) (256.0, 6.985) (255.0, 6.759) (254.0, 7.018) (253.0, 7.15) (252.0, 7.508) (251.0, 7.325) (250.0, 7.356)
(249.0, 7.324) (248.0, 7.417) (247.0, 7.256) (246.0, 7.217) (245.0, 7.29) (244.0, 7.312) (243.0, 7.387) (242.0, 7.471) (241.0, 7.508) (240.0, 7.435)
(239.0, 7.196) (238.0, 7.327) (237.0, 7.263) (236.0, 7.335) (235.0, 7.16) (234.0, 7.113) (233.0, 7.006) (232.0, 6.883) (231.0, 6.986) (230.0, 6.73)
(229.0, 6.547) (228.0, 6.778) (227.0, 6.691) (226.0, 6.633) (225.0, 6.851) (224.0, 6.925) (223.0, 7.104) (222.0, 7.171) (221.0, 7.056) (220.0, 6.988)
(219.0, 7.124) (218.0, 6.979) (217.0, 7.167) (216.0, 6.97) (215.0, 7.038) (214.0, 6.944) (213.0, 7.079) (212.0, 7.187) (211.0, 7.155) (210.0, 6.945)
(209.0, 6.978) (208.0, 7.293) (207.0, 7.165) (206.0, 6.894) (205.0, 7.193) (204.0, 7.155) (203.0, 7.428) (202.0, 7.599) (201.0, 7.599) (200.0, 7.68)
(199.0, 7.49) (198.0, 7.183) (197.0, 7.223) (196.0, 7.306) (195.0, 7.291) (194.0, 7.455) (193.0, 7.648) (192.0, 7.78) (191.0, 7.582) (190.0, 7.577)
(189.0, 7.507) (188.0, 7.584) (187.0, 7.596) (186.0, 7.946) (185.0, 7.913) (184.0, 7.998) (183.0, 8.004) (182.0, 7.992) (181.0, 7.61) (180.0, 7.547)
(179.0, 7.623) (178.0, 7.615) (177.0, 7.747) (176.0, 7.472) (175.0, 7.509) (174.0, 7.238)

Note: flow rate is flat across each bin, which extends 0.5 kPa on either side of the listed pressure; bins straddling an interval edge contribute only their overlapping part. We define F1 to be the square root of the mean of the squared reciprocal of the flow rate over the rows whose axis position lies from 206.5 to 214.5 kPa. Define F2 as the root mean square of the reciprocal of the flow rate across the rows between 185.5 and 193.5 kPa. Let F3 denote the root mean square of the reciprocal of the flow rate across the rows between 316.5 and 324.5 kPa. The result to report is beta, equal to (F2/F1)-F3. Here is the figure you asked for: 0.788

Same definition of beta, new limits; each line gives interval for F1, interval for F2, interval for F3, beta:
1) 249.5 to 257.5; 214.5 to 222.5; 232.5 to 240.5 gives 0.877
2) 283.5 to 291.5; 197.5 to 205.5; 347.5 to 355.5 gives 0.871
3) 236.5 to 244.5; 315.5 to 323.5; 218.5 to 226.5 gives 0.885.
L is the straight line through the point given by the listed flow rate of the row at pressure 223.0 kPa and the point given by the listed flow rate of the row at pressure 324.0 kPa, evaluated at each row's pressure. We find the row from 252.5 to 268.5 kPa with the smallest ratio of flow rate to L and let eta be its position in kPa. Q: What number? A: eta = 255.0 kPa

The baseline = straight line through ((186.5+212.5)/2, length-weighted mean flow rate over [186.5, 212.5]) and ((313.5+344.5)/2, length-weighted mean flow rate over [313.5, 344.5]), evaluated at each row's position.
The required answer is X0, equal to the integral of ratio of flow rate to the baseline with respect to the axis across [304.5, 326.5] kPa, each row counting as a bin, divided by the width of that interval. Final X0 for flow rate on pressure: 0.98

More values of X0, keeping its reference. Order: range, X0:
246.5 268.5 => 0.99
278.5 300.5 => 0.99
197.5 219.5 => 0.98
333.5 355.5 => 1.10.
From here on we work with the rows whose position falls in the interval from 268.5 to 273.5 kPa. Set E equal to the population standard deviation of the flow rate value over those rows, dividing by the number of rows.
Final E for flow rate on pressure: 0.06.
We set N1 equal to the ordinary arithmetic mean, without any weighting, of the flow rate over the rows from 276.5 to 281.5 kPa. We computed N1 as 7.11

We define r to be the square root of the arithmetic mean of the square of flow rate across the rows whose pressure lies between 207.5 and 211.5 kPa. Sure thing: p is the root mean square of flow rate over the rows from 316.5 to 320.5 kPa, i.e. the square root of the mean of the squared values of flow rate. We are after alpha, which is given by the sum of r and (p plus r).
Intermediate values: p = 7.22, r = 7.1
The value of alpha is 21.4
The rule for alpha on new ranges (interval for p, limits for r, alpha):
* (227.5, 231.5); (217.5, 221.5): 20.8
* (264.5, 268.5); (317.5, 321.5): 21.9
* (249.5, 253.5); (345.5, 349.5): 24.3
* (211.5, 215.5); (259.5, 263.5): 21.8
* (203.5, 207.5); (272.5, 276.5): 21.2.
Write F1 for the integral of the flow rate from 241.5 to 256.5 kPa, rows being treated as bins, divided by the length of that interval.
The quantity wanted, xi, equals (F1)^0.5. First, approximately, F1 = 7.25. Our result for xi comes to 2.69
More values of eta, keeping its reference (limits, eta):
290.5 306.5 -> 294.0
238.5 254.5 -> 254.0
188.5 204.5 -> 204.0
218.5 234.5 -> 229.0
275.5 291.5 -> 277.0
